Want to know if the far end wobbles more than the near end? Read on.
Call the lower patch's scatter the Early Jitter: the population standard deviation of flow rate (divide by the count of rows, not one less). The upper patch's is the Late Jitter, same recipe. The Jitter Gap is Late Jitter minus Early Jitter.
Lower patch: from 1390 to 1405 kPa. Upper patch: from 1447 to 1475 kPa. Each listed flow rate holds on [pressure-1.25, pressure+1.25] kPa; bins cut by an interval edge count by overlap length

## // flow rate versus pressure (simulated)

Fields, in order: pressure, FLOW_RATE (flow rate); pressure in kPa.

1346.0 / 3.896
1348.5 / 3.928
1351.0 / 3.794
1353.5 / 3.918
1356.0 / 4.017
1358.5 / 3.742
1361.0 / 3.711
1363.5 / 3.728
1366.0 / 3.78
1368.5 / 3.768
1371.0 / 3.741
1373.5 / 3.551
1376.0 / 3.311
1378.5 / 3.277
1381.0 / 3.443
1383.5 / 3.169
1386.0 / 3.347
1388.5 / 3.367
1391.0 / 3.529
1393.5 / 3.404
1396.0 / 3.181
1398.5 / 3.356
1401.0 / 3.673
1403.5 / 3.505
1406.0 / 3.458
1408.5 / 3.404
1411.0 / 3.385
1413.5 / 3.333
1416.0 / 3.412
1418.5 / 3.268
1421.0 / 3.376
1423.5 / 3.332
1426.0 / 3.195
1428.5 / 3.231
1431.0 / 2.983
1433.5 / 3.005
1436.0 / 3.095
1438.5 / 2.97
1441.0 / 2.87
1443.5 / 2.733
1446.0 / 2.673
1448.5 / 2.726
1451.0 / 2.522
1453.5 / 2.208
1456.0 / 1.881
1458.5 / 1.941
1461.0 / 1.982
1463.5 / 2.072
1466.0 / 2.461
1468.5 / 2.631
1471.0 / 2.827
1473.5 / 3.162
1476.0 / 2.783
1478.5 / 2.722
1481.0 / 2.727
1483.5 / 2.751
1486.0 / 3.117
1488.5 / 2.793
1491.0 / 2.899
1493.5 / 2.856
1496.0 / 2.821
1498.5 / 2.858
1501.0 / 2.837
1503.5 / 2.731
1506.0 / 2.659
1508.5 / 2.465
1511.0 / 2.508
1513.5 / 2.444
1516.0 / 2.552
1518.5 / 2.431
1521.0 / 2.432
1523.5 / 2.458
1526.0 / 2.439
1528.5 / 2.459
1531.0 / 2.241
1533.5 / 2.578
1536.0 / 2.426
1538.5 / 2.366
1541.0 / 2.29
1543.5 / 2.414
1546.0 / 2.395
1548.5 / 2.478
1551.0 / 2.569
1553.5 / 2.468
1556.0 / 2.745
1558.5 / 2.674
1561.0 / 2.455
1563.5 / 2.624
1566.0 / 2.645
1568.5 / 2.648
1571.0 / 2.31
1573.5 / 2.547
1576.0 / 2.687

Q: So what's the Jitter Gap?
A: 0.24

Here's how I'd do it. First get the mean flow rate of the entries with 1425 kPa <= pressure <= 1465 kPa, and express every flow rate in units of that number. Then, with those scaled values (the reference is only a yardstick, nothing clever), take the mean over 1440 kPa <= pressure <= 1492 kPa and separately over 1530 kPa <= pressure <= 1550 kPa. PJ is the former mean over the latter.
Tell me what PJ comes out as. 1.08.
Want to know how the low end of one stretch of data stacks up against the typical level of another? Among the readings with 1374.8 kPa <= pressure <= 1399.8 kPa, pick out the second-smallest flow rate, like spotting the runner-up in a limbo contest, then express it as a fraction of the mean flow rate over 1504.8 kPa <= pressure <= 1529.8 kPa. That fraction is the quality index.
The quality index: 1.28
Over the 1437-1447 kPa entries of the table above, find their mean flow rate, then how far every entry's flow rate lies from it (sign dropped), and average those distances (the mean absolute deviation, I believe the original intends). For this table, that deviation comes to 0.11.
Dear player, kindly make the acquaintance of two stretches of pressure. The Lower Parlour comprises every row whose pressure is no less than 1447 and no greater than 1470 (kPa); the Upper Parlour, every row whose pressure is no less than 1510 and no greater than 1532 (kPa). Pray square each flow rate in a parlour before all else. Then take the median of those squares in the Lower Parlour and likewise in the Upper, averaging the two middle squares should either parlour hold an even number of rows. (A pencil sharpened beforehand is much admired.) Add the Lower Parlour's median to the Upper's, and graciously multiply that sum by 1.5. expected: 16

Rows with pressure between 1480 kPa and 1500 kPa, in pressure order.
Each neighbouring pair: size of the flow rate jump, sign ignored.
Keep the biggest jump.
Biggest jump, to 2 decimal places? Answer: 0.37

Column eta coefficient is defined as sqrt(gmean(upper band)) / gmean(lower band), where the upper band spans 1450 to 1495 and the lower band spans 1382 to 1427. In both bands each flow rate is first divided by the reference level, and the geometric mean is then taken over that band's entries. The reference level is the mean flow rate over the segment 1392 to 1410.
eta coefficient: 0.876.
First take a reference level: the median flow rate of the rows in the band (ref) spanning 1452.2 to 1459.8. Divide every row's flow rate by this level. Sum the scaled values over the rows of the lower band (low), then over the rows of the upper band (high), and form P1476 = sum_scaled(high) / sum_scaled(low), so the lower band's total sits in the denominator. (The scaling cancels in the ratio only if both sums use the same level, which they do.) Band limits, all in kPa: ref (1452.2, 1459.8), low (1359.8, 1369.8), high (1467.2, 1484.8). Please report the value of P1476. 1.31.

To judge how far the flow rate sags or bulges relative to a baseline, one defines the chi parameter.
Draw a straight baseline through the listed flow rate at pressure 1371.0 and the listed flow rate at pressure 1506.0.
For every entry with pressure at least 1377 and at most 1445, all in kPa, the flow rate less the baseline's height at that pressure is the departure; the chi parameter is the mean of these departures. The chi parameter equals -0.15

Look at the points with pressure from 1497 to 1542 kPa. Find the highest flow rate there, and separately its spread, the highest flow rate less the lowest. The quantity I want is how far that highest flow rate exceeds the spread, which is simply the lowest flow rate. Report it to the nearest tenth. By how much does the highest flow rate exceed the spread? 2.2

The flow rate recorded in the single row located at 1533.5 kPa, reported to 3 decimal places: 2.578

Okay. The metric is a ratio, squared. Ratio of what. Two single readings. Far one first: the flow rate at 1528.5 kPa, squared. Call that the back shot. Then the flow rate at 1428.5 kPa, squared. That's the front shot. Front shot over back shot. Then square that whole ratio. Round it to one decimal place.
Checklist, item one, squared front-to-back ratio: 3.0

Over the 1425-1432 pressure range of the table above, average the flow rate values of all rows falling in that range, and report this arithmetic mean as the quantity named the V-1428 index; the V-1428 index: 3.1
